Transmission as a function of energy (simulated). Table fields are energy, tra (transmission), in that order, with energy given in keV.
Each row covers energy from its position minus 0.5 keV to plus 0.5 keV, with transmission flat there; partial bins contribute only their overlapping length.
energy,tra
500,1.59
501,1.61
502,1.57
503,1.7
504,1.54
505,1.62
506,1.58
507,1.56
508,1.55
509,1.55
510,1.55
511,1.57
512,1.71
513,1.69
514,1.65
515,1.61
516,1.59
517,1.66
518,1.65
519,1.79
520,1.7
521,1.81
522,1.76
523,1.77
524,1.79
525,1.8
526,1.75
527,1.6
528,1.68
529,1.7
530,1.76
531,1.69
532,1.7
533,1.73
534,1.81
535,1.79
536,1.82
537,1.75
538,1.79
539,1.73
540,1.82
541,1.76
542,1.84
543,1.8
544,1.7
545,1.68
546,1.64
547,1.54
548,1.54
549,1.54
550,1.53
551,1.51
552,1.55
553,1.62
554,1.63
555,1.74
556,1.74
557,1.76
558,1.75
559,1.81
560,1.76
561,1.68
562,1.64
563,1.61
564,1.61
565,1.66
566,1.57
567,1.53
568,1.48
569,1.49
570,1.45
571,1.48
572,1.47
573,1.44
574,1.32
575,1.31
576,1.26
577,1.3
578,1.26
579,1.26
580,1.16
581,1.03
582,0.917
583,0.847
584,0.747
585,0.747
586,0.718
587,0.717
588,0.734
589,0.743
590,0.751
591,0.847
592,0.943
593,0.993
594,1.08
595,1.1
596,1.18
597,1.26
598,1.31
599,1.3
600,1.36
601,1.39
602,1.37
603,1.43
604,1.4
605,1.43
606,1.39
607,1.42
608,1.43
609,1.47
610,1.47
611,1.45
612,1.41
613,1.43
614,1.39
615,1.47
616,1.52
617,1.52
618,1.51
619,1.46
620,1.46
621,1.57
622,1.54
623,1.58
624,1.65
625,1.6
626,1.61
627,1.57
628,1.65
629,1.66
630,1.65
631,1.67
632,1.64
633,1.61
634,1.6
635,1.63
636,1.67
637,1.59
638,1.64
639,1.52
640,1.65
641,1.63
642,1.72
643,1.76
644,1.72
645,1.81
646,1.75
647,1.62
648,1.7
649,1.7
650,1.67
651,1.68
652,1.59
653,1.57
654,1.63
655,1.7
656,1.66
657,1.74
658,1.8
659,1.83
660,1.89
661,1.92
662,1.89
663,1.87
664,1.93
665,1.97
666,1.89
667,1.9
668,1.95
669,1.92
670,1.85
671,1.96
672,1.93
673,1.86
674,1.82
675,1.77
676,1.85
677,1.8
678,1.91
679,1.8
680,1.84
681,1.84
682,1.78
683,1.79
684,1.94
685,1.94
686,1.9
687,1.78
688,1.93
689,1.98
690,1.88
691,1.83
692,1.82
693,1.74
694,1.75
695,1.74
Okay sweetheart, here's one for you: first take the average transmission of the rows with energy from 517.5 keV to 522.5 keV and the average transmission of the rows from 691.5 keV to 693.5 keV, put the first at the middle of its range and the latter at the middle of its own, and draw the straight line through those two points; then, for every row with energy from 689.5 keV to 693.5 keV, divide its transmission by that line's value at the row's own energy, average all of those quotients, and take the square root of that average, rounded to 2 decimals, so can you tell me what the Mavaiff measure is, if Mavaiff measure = 1.01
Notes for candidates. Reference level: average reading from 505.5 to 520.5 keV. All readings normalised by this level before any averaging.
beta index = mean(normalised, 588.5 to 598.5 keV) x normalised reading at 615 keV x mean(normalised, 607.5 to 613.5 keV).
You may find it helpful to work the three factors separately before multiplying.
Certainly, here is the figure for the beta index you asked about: 0.50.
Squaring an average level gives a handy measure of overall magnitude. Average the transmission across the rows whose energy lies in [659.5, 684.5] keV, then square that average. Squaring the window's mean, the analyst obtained 3.51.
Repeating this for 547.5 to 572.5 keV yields 2.58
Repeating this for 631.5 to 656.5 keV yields 2.75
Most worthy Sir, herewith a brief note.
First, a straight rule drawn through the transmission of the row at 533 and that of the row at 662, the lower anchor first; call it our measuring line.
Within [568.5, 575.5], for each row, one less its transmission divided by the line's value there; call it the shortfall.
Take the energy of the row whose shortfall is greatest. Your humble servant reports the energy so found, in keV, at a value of 575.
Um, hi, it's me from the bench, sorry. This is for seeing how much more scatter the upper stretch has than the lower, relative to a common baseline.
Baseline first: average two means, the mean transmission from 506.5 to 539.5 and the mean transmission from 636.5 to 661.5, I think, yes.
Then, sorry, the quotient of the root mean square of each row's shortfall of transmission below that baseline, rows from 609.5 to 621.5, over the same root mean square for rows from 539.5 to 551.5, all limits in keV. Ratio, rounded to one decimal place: 1.8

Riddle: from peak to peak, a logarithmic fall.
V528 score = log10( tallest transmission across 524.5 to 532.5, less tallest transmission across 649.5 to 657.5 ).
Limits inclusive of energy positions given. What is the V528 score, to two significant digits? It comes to -1.2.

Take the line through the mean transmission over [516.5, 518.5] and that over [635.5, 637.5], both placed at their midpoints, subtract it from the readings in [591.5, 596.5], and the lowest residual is -0.70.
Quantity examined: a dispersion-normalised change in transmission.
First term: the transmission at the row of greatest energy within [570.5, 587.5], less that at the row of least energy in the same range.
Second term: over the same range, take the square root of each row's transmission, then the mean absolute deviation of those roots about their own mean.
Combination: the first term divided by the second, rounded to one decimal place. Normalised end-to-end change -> -6.3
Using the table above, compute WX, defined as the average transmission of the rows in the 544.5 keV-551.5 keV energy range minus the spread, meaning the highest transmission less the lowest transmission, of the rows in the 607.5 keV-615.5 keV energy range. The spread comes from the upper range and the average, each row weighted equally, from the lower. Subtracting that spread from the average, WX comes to 1.49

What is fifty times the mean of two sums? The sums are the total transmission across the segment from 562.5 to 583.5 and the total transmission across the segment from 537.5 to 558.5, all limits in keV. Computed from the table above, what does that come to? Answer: 1592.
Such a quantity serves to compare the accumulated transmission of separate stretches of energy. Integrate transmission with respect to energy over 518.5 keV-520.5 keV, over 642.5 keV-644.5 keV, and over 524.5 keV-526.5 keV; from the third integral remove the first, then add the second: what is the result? 3.5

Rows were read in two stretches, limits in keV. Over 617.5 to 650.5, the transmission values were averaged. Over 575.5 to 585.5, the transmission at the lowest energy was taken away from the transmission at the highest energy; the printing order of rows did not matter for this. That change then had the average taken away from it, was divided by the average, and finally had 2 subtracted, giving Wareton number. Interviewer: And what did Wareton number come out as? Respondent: -3.31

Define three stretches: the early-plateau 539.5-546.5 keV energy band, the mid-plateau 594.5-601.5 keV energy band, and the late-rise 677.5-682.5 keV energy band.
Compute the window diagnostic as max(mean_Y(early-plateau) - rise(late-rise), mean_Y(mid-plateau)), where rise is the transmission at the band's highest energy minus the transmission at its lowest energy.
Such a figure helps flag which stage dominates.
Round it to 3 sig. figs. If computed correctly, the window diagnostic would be 1.88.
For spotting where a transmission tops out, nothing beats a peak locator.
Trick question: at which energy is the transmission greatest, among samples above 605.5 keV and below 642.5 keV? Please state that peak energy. 642 keV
